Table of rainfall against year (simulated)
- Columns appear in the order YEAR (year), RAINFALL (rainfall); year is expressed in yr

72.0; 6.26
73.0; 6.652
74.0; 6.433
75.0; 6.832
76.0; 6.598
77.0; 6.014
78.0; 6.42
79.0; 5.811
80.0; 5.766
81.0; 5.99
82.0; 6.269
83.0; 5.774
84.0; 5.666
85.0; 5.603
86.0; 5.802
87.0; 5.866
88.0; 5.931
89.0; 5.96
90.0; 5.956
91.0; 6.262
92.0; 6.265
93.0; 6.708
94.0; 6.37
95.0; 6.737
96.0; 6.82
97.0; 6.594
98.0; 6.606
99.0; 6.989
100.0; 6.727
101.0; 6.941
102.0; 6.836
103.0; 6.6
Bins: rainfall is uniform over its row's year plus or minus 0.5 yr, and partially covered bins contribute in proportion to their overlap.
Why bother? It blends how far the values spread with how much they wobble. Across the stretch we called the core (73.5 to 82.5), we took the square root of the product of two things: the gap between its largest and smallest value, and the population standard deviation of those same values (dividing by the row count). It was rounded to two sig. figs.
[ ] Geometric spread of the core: 0.61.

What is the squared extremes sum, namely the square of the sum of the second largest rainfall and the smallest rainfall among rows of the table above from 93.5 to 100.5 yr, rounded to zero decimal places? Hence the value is 174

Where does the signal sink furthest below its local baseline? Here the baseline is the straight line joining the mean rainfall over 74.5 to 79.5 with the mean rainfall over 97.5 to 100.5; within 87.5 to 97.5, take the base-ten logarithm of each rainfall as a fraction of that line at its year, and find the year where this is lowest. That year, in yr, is 90.0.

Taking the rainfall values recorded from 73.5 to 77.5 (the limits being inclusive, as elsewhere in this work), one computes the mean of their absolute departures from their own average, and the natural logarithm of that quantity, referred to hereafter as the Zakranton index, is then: -1.4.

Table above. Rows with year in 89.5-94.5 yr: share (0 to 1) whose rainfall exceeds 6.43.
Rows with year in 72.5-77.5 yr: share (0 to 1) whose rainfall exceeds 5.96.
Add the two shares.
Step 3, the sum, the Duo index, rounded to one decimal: 1.2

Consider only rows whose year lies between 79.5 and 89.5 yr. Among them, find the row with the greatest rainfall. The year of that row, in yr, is 82.0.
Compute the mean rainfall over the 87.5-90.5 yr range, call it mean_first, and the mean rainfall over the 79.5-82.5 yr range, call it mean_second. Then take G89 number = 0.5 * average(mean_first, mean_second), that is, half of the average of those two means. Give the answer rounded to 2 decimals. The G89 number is 2.99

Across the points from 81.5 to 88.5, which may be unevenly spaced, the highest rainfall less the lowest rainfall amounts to 0.67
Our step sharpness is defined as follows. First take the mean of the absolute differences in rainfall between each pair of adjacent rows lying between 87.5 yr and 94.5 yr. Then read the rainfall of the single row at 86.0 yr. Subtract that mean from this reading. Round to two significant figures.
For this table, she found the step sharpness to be 5.6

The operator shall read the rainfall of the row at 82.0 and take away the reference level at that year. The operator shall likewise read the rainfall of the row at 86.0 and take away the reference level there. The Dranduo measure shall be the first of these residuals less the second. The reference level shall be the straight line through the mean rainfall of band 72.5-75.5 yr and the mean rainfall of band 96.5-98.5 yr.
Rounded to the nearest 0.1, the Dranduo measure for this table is 0.5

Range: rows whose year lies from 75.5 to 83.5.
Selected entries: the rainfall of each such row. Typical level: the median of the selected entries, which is 6.00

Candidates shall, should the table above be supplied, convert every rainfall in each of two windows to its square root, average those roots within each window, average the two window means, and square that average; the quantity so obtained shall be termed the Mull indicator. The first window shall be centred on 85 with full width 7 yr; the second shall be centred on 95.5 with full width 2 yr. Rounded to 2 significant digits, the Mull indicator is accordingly 6.3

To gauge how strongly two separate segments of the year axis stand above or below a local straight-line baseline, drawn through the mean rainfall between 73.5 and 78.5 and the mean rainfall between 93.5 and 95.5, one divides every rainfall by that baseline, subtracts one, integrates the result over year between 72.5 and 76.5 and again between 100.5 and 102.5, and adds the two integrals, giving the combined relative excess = 0.20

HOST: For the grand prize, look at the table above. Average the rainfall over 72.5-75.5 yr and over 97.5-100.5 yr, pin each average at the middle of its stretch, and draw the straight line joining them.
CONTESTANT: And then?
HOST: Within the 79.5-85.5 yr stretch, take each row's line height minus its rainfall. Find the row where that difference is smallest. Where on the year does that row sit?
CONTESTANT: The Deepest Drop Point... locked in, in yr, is 82.0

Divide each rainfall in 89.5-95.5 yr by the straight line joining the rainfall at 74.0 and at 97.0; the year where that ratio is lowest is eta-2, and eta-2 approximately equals 90.0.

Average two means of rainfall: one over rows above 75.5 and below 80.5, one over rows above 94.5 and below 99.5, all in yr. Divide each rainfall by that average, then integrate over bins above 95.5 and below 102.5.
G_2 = 7.4 yr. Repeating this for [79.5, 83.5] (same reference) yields 3.7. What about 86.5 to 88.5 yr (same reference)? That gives 1.8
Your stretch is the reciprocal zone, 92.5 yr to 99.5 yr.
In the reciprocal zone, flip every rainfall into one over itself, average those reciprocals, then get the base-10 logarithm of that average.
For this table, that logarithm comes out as -0.83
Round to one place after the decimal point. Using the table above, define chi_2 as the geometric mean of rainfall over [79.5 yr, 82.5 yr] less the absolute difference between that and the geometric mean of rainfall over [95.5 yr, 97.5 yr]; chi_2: 5.3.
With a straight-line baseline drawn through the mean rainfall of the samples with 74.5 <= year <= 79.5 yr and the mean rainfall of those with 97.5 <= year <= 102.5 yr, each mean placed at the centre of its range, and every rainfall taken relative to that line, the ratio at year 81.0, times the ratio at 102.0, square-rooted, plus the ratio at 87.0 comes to 1.86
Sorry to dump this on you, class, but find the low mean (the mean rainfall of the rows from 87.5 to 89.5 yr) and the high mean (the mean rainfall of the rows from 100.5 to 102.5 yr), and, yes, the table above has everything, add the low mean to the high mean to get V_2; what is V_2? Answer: 12.8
